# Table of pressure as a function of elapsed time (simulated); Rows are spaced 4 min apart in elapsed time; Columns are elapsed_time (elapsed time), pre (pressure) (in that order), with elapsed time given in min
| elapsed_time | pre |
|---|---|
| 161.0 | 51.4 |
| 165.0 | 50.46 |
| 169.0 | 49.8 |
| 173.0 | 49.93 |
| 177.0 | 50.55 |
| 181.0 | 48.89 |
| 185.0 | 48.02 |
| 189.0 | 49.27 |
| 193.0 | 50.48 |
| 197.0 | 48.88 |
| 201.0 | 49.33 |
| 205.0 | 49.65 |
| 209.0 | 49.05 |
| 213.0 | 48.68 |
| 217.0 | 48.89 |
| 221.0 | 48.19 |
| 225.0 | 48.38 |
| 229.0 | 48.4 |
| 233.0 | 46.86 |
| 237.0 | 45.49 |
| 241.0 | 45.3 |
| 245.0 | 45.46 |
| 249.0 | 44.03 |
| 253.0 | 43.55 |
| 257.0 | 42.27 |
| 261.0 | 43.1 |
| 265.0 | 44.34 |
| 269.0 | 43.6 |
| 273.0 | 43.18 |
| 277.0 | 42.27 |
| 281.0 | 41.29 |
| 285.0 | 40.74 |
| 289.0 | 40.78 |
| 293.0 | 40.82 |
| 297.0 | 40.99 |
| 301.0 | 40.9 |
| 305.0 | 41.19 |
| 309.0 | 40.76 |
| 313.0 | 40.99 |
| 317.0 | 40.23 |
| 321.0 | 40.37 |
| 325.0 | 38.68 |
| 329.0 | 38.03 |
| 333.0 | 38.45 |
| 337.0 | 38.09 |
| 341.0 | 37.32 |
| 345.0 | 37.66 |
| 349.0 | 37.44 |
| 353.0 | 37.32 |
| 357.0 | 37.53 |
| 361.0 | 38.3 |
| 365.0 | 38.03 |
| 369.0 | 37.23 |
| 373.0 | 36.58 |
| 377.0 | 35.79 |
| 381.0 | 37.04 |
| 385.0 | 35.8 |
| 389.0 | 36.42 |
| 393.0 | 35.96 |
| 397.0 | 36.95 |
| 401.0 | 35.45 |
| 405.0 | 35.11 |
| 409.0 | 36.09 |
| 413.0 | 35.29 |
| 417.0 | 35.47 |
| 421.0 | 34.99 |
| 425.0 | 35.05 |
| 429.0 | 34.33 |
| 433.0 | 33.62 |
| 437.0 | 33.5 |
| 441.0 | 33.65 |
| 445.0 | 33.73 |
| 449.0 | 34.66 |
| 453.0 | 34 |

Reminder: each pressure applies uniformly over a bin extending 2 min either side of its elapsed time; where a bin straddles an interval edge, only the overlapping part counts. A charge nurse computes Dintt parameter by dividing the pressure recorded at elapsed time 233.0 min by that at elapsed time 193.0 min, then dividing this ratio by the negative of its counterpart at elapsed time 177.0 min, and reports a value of -0.0184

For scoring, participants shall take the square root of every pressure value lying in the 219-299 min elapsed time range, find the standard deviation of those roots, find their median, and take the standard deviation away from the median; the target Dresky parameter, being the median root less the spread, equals 6.4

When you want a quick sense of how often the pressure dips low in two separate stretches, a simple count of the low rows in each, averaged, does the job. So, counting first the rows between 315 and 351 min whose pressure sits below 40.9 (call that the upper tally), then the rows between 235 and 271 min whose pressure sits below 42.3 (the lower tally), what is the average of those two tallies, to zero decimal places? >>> 5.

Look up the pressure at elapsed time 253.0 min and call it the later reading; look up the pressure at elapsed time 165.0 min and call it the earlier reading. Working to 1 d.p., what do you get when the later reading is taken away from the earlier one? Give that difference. 6.9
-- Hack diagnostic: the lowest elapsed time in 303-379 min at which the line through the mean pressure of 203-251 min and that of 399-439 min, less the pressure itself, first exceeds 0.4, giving 305.0 min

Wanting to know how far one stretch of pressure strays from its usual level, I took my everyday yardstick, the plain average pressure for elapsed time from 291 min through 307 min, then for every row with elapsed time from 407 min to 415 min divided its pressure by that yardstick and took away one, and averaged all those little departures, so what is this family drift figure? -0.13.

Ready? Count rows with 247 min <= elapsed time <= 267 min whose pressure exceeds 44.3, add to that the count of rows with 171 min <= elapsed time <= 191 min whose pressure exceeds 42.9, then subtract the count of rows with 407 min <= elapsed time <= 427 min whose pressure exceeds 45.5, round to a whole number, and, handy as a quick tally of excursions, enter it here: 6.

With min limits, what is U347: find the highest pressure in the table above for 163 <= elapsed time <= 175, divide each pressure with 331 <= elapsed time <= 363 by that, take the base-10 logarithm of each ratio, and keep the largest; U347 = -0.118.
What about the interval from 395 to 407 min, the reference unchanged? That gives -0.135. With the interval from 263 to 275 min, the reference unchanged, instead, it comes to -0.056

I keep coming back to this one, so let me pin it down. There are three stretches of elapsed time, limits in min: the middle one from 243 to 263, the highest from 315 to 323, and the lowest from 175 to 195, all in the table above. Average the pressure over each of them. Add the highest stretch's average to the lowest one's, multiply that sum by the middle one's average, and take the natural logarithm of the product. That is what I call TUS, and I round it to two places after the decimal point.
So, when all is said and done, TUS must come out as 8.27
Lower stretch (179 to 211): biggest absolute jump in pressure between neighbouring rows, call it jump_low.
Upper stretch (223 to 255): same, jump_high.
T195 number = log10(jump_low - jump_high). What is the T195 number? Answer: -1.22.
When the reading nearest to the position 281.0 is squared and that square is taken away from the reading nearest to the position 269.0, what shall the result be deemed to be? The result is -1661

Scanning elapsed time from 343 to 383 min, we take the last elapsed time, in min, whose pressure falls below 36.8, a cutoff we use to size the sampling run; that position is 377.0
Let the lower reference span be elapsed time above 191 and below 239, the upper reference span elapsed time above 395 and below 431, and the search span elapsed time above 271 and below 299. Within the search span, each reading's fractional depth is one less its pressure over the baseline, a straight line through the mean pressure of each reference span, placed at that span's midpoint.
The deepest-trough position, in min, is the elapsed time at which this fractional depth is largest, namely 285.0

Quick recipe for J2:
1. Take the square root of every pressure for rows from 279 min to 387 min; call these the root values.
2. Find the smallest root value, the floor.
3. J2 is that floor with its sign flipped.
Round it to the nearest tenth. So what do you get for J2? -6.0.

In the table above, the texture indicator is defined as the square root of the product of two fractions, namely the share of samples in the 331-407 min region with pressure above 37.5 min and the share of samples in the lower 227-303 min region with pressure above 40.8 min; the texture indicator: 0.5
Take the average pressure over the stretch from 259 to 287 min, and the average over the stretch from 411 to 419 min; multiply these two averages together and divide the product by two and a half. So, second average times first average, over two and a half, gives 604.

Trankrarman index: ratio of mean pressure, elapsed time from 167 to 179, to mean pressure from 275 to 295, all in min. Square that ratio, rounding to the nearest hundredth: 1.48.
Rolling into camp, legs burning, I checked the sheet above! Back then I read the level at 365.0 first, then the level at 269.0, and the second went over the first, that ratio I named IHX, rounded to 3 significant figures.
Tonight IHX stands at 1.15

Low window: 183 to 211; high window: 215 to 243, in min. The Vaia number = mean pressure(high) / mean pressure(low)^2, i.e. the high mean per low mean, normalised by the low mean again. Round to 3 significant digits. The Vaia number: 0.0195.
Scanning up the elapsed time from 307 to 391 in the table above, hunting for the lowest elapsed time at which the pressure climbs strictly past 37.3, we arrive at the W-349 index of 309.0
